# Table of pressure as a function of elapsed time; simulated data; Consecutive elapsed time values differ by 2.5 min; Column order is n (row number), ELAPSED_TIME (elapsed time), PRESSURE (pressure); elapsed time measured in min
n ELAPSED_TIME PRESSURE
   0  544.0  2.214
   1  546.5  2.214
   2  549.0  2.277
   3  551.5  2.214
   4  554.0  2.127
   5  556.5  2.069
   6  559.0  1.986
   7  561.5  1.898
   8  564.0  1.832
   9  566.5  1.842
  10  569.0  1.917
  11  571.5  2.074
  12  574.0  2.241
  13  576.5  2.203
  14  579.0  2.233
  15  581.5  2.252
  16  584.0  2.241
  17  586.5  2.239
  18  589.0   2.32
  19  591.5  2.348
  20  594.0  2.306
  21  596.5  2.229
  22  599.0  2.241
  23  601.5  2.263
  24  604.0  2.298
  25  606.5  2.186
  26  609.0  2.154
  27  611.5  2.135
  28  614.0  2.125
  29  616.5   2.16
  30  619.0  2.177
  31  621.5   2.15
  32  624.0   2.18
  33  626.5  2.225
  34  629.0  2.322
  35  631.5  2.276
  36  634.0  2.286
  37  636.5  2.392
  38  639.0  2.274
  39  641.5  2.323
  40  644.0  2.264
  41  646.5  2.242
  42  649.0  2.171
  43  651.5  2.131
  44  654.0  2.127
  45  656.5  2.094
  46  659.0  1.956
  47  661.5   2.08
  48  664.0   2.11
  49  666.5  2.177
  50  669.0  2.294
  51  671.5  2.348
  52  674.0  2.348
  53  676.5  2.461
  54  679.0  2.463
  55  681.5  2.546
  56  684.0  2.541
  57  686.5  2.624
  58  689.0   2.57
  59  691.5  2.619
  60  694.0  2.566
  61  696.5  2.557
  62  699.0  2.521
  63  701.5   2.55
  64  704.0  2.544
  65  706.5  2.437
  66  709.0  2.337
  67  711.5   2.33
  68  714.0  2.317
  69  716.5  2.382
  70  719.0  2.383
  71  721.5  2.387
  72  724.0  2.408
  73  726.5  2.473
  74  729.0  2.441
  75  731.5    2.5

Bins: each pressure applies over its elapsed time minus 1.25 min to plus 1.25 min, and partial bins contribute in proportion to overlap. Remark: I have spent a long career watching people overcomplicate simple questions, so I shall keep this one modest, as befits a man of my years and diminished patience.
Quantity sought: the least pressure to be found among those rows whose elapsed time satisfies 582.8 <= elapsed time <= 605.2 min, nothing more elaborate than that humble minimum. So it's 2.229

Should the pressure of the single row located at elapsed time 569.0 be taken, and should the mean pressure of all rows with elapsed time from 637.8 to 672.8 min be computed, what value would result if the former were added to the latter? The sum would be 4.10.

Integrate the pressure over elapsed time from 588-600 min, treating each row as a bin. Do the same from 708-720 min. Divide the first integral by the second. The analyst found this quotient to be 0.97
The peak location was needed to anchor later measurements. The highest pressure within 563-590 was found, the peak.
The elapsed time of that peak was 589.0 min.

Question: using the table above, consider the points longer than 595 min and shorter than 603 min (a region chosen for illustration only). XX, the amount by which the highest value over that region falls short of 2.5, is 0.24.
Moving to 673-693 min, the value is -0.12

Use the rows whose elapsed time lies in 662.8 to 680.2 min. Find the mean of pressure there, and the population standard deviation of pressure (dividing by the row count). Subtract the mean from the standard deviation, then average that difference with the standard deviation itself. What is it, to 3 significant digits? -1.03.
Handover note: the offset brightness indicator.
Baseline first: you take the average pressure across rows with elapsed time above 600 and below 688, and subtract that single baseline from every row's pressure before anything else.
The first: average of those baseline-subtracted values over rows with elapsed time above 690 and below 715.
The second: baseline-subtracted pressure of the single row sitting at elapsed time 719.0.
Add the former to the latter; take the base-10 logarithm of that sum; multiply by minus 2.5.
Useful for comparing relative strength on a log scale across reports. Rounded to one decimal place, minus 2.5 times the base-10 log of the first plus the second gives 1.1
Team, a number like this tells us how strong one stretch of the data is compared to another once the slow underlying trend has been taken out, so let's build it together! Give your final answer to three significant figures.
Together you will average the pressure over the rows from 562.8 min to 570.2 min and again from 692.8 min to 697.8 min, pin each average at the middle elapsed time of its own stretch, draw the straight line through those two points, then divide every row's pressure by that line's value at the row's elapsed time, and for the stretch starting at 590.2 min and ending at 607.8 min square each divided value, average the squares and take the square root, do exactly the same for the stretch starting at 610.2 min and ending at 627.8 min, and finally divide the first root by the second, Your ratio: 1.10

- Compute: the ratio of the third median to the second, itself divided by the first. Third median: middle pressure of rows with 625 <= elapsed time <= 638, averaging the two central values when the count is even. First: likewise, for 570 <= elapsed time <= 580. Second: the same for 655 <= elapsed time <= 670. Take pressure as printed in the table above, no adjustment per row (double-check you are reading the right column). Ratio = 0.49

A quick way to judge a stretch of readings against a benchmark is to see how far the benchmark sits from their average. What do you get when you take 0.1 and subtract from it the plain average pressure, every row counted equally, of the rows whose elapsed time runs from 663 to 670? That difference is -2.09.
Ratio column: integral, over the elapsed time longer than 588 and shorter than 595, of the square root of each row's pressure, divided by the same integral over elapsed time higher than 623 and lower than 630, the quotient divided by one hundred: 0.0102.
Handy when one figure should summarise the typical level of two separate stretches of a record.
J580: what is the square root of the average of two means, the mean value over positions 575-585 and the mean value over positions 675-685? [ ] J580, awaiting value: 1.54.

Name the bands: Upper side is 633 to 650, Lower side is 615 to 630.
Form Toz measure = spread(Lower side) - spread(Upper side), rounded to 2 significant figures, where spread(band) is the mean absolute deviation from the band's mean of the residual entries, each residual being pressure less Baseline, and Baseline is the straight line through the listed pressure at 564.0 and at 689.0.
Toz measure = -0.043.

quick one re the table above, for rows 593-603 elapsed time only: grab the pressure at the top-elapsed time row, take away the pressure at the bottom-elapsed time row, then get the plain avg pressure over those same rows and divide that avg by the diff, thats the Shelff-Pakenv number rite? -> -53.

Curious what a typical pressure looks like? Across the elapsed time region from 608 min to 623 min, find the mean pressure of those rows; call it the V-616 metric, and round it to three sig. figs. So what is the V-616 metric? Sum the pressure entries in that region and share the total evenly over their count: 2.15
